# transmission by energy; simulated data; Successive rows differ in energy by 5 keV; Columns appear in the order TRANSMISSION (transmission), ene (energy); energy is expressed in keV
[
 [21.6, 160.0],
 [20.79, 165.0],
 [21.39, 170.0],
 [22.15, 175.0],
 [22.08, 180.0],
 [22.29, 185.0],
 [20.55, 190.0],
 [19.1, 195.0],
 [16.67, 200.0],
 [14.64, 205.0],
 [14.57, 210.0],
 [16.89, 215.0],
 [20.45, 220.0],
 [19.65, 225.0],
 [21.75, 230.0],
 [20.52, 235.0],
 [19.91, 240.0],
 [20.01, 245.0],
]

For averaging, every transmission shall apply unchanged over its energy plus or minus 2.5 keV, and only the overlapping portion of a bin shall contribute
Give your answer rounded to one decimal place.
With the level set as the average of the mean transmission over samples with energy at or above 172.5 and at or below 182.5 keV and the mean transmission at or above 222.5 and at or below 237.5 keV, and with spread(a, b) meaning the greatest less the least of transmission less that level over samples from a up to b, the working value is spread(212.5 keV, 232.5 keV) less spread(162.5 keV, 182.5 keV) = 3.5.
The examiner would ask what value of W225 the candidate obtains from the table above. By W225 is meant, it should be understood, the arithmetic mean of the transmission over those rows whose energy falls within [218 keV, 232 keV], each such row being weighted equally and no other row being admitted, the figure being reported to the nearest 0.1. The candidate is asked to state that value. 20.6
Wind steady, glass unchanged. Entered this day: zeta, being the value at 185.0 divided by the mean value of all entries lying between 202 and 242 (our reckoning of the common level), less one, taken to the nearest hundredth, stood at 0.20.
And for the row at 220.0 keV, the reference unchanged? 0.10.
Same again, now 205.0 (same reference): -0.21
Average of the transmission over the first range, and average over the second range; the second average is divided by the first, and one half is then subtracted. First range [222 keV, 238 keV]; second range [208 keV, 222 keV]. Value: 0.34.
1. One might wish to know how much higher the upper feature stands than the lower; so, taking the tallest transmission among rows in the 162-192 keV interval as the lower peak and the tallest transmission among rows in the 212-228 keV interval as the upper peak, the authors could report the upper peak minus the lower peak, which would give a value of -1.8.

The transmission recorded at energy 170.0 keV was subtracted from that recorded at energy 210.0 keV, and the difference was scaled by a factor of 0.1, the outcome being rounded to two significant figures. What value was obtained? -0.68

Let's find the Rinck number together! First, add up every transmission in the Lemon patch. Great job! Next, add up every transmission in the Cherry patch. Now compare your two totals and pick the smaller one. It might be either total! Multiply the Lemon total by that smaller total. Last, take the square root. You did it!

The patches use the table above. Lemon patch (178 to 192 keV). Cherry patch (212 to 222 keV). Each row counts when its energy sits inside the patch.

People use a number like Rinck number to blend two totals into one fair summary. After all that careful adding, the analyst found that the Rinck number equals 49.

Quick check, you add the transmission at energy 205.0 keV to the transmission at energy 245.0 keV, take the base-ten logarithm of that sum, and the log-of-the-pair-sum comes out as 1.54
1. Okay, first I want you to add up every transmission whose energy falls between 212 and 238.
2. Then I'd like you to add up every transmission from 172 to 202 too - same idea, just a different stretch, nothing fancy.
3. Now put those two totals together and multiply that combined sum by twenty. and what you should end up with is 4442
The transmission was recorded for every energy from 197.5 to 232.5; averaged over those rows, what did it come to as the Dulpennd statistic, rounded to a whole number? 18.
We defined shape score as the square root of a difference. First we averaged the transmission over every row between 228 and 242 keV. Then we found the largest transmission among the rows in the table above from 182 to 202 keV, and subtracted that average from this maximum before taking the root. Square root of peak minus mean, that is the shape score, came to 1.25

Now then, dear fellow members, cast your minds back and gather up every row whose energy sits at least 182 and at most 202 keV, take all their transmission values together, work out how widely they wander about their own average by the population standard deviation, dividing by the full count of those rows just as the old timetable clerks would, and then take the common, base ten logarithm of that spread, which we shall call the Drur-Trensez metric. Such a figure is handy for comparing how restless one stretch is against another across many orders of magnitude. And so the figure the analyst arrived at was 0.3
